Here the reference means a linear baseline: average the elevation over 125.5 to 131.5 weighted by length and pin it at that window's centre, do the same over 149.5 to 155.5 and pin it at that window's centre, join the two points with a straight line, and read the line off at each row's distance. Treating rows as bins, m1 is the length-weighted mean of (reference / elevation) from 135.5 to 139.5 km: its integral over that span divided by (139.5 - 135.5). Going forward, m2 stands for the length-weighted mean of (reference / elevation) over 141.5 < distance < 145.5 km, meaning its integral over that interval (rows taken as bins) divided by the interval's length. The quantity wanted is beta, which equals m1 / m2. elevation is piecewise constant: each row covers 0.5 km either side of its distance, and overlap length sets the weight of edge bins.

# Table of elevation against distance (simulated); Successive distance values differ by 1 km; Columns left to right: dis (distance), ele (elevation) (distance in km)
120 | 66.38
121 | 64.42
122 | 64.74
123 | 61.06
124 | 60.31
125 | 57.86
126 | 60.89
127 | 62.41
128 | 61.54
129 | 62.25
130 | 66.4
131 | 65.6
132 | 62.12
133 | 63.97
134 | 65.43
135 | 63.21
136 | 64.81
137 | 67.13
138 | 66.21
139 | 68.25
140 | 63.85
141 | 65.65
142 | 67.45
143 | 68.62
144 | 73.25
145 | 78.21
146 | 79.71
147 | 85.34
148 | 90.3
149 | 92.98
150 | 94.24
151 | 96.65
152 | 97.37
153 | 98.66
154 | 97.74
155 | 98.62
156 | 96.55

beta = 0.97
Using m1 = 1.14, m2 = 1.18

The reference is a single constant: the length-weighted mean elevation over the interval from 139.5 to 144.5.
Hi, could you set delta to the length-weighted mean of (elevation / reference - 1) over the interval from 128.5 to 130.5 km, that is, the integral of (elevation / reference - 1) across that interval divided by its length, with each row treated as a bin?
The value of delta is -0.05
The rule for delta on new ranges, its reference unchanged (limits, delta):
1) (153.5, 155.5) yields 0.45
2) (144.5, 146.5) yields 0.17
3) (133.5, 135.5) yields -0.05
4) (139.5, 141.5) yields -0.04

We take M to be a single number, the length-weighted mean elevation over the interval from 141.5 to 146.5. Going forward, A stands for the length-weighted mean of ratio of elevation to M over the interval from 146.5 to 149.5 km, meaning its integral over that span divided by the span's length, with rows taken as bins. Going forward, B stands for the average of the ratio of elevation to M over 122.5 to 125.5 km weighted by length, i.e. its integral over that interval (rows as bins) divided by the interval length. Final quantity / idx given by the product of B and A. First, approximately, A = 1.22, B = 0.81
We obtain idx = 0.99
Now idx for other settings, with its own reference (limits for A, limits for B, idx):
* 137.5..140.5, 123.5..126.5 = 0.73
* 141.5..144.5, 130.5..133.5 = 0.83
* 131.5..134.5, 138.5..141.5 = 0.78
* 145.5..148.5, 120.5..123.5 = 1.00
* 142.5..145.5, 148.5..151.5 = 1.29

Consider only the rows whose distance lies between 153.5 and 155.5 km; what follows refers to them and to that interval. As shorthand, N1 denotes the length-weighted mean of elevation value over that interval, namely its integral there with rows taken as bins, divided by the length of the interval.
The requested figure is 98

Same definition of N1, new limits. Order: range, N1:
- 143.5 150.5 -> 85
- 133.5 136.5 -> 64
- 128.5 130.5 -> 64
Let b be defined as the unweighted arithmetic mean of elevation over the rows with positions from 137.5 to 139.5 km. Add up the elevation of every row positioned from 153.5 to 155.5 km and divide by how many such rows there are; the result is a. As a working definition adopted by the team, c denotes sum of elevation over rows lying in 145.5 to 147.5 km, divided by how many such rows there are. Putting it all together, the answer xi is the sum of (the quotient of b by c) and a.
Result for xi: 99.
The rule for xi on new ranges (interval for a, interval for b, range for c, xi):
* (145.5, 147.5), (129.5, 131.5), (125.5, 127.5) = 84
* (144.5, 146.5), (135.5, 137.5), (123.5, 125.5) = 80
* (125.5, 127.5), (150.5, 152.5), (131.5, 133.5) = 63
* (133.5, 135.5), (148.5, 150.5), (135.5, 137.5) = 66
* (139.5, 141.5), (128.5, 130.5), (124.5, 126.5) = 66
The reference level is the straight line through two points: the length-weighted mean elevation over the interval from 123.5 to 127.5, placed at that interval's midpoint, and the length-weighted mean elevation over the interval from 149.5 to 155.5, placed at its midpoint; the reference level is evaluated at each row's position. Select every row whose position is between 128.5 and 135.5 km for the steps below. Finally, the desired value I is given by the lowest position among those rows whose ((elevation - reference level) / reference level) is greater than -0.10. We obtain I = 129 km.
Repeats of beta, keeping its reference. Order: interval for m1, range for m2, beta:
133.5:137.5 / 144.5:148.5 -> 1.05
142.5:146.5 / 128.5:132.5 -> 1.11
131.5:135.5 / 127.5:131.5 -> 1.09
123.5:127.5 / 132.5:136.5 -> 0.88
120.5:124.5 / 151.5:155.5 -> 0.87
